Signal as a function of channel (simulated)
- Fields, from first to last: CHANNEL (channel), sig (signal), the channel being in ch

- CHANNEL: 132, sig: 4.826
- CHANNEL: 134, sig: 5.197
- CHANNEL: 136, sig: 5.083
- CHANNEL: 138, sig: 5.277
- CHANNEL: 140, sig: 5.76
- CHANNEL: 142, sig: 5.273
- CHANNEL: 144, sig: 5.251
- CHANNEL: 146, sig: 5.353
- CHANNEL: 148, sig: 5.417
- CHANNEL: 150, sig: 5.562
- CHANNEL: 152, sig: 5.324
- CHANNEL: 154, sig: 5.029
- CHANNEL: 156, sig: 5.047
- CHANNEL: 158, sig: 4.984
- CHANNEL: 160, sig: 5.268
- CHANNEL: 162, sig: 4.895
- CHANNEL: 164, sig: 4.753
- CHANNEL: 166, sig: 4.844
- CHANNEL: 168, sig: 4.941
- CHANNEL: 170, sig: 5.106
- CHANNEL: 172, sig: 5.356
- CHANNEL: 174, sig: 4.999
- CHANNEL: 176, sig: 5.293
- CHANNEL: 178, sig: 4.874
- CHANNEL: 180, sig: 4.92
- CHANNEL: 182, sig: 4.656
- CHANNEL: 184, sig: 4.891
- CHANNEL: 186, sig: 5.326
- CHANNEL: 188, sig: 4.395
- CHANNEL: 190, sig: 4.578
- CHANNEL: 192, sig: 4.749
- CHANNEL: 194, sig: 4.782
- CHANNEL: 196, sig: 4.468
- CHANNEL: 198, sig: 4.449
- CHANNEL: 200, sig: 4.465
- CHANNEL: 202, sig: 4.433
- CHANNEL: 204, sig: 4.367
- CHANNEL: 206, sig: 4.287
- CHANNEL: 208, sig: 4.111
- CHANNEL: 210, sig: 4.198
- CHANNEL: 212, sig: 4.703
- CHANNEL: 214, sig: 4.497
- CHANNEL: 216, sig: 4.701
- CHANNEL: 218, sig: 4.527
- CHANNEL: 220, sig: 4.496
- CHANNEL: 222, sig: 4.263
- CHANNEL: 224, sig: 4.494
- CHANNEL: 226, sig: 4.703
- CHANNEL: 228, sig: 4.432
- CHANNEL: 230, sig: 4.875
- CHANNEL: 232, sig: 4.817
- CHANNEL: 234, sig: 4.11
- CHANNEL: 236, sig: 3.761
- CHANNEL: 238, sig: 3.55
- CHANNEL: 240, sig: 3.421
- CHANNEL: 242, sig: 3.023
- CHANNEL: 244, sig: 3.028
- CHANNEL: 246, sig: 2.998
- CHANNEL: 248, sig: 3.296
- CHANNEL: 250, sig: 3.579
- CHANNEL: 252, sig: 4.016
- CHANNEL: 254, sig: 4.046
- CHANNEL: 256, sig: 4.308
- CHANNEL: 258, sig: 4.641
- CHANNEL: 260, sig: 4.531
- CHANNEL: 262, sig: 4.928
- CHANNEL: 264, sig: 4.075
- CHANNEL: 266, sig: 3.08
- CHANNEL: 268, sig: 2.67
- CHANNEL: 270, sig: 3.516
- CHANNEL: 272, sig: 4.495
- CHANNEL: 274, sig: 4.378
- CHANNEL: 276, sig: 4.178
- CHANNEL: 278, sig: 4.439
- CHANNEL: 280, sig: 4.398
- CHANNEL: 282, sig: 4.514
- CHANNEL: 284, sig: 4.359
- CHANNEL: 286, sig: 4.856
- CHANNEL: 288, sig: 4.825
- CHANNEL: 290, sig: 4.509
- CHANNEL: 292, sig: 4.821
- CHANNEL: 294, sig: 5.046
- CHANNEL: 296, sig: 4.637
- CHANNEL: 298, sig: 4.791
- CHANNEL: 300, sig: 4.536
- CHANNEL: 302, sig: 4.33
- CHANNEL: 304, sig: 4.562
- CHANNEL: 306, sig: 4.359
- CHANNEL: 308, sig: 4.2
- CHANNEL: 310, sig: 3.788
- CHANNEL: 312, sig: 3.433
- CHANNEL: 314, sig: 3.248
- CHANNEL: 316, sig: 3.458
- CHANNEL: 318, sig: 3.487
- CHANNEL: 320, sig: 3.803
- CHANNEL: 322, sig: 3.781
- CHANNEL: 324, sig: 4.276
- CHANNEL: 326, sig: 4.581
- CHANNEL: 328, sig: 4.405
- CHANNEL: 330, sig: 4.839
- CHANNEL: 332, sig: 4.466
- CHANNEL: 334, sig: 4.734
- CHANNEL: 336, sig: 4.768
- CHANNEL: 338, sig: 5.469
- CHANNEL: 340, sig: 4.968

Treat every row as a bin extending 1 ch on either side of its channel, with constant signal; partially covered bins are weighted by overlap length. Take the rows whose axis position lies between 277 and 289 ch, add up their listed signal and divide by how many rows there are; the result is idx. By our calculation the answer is 4.6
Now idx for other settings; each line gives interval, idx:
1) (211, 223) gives 4.5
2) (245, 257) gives 3.7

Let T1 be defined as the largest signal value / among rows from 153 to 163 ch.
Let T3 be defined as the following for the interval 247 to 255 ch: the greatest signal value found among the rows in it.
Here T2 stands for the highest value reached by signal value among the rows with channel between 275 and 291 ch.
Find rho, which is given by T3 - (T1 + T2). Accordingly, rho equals -6.1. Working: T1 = 5.268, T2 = 4.856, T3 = 4.046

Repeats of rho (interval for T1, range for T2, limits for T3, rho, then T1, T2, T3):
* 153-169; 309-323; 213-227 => -4.4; 5.268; 3.803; 4.703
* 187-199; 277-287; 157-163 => -4.4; 4.782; 4.856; 5.268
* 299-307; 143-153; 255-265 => -5.2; 4.562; 5.562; 4.928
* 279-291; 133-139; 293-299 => -5.1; 4.856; 5.277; 5.046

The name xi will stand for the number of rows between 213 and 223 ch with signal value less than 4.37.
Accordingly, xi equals 1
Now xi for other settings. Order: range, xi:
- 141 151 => 0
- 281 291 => 1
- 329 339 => 0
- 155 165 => 0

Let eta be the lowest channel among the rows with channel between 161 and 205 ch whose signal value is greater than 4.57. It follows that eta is 162 ch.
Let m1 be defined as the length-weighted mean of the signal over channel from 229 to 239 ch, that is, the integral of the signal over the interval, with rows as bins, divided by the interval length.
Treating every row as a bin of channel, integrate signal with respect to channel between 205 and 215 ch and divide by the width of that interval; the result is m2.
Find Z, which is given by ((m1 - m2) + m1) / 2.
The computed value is 2.0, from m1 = 4.2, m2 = 4.36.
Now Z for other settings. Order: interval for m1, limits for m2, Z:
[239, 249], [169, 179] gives 0.6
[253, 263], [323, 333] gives 2.2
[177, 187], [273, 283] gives 2.7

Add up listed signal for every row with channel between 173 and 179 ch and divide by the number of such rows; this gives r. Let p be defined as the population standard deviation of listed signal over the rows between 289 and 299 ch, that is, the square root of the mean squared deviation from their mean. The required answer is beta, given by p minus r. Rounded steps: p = 0.18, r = 5.06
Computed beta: -4.9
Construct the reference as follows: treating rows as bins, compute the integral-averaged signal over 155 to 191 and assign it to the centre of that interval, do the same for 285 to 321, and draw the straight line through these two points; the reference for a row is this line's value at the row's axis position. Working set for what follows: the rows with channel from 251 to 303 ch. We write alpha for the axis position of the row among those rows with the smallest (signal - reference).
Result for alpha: 268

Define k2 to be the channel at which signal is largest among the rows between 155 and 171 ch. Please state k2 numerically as 160 ch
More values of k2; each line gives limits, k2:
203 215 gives 212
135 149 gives 140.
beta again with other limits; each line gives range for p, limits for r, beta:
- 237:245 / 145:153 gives -5.2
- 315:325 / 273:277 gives -4.0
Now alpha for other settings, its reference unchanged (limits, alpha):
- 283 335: 314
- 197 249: 246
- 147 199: 188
